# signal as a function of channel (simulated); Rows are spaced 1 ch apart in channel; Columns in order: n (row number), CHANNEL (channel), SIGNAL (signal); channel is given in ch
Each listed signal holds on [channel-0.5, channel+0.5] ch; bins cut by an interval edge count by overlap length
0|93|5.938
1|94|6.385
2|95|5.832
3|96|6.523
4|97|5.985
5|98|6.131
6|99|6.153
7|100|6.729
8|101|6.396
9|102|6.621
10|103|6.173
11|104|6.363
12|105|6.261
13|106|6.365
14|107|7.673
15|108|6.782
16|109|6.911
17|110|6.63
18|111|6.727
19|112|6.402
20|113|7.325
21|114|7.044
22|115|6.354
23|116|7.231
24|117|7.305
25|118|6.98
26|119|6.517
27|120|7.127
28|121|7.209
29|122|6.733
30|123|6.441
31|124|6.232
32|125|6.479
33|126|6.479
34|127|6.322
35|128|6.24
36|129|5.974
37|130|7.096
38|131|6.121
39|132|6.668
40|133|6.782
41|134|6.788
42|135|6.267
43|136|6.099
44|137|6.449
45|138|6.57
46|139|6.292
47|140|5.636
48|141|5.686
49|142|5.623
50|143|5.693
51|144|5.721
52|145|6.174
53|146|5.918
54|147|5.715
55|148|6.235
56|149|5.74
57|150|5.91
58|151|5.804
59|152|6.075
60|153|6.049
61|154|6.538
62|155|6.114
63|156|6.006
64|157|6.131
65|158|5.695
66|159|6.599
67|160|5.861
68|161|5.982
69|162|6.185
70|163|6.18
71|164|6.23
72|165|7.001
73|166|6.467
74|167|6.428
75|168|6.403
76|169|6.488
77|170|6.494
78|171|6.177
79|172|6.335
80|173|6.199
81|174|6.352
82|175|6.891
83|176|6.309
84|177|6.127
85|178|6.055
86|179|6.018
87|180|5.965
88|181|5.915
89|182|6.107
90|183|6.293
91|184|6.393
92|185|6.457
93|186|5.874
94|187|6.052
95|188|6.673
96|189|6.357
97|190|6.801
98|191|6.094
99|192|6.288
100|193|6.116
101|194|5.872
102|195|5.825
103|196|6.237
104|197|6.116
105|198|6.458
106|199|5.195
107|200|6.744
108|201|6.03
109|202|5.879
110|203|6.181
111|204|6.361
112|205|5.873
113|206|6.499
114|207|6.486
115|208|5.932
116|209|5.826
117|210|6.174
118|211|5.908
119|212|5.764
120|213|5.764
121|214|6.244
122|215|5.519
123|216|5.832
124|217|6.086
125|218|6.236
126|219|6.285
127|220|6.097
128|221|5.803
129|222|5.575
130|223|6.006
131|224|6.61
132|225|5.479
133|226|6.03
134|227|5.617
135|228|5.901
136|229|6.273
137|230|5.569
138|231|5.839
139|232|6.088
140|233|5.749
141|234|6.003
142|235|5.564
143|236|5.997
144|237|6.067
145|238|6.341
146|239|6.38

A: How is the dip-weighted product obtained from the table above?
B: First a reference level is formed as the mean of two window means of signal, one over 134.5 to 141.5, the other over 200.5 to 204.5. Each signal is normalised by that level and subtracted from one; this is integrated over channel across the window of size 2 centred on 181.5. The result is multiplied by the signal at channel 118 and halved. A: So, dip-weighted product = 0.1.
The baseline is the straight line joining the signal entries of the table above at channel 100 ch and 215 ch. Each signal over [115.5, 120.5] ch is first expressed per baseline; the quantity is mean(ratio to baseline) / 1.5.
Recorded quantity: 0.72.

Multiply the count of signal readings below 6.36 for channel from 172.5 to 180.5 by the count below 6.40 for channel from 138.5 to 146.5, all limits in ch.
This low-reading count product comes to 56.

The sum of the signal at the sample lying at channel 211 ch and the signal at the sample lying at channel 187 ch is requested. 12.0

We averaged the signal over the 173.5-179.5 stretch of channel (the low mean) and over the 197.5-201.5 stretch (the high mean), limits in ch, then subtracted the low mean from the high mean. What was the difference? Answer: -0.2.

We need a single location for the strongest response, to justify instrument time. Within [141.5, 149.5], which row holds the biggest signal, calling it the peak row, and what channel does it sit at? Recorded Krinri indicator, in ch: 148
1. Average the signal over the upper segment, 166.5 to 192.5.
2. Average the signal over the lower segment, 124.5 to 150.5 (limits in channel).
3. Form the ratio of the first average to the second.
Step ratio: 1.02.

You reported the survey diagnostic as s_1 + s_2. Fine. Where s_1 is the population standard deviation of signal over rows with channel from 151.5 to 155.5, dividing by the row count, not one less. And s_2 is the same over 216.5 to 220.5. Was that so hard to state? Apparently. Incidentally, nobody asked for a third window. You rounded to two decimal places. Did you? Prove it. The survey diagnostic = 0.29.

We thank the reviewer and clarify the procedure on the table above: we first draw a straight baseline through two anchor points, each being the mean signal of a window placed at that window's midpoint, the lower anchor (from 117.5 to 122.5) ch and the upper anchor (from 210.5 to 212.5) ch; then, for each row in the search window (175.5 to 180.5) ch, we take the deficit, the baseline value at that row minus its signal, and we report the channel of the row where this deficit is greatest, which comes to 180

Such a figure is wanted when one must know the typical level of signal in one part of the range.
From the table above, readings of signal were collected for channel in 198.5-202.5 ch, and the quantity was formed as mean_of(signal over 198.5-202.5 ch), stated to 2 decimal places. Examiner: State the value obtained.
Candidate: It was 5.96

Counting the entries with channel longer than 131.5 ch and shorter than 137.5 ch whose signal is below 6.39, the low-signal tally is 2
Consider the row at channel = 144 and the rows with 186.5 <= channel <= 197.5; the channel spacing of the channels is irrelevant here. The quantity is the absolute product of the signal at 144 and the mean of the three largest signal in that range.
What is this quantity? 37.8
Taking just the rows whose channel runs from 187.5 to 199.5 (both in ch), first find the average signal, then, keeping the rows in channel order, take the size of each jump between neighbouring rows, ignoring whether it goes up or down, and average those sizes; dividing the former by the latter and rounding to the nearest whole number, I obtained 16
